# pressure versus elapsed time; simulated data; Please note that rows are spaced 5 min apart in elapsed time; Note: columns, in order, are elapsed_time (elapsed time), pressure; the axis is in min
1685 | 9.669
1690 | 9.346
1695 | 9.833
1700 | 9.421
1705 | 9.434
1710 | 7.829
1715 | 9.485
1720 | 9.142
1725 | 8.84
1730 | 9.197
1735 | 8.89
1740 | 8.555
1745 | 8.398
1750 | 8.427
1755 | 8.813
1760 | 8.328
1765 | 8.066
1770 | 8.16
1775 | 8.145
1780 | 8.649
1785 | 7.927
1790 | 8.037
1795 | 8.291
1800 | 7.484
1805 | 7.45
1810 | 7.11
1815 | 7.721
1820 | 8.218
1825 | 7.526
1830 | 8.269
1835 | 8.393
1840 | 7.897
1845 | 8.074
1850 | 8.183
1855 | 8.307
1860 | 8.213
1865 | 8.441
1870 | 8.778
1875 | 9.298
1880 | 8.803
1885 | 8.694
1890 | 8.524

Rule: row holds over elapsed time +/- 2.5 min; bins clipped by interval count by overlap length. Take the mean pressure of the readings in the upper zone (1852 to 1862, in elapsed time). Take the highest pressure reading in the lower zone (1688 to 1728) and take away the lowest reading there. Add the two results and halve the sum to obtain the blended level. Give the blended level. 5.1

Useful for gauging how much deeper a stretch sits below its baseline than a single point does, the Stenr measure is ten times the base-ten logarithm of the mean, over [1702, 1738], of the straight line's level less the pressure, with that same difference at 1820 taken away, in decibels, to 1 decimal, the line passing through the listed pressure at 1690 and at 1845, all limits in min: -11.9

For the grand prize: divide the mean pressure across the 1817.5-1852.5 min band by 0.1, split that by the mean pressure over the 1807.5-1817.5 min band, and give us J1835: 10.9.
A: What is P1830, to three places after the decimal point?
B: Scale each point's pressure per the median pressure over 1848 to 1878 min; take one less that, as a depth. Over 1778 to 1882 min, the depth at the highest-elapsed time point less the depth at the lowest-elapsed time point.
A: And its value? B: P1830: -0.018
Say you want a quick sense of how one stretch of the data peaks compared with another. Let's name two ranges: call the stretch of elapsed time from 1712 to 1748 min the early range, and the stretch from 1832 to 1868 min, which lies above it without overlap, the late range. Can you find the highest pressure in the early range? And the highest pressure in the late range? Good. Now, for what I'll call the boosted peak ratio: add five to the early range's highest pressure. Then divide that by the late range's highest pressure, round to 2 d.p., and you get 1.72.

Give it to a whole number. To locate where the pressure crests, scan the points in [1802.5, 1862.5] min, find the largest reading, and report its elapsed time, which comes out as 1835 min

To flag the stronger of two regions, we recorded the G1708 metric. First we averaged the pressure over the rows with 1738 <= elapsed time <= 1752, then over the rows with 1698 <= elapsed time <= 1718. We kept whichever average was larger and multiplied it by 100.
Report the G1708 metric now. 904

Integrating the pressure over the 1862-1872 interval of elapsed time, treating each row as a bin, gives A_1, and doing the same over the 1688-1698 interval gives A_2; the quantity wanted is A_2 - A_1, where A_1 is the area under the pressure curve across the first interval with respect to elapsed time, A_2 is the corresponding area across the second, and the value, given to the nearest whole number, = 10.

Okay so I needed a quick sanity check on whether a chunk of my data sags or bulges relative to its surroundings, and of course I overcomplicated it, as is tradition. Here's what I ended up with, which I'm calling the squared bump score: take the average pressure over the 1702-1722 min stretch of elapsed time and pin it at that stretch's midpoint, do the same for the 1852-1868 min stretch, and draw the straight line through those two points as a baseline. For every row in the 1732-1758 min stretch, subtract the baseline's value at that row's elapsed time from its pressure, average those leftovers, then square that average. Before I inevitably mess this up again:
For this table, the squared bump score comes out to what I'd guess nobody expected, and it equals 0.045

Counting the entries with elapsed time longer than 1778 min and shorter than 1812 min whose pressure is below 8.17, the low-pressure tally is 5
